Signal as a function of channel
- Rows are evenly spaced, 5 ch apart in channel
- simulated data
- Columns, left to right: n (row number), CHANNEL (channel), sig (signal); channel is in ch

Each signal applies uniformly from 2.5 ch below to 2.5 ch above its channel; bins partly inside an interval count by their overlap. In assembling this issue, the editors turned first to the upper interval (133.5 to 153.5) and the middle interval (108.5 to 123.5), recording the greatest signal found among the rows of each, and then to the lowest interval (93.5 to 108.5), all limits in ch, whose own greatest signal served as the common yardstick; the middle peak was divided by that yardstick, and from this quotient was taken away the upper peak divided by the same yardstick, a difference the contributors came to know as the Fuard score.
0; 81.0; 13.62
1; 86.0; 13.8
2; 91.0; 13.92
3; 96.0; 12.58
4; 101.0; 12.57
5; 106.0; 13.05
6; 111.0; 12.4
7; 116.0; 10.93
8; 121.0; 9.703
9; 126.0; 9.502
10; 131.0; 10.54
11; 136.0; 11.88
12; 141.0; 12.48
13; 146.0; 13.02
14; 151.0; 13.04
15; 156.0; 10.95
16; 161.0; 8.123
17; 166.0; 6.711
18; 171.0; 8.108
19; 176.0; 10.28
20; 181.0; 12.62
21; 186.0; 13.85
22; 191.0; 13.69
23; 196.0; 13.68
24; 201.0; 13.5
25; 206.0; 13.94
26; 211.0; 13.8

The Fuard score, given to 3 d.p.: -0.049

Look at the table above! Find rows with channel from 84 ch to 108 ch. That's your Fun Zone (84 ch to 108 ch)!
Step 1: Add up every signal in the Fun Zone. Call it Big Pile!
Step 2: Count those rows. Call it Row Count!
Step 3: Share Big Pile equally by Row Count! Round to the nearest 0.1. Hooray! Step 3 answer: 13.2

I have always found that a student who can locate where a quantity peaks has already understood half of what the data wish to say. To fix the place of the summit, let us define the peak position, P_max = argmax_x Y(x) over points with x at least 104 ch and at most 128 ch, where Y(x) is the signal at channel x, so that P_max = 106.0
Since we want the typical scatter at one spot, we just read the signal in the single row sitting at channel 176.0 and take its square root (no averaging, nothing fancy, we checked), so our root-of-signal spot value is 3.21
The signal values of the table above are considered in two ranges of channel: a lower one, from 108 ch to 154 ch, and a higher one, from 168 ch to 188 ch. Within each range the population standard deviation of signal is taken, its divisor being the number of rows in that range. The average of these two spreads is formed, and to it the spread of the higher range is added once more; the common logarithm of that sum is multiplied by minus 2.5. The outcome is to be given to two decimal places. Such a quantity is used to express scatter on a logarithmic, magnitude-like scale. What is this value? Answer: -1.49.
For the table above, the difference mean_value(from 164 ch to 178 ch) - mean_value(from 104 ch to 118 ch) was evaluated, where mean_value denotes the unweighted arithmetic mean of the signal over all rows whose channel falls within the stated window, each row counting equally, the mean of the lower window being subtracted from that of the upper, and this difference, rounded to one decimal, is -3.8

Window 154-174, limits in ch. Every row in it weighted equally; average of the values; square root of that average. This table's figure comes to 2.9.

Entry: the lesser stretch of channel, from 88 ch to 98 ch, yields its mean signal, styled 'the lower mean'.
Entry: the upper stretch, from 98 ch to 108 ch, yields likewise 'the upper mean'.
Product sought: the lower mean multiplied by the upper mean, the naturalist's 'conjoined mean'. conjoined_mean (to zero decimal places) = 170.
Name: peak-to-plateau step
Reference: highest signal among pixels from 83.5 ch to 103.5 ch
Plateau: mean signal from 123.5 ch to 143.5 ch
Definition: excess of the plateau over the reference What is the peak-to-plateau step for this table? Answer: -2.8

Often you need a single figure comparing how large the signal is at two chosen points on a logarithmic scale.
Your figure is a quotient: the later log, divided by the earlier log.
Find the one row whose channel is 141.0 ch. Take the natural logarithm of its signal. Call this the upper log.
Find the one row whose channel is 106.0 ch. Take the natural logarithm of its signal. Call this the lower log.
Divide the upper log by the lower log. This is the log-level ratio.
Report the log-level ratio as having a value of 0.98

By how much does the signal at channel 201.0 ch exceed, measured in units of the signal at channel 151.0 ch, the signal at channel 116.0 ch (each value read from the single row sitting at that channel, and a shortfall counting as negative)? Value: 0.197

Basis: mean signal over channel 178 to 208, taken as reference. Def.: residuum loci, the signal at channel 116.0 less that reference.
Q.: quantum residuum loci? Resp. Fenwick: -2.6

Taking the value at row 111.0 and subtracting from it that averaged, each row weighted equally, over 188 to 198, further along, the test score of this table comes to -1.3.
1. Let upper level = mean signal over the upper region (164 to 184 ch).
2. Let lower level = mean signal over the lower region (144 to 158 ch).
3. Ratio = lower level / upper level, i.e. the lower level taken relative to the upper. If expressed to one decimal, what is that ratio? 1.3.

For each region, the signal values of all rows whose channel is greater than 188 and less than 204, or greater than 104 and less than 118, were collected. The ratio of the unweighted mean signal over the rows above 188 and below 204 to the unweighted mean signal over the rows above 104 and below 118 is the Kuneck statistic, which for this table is 1.1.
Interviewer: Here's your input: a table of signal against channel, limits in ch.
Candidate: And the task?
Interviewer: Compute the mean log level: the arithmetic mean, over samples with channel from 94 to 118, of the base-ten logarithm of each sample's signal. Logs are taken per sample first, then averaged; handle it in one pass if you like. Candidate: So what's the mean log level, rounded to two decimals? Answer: 1.09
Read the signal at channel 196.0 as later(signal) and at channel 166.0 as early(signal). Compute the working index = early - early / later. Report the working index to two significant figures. 6.2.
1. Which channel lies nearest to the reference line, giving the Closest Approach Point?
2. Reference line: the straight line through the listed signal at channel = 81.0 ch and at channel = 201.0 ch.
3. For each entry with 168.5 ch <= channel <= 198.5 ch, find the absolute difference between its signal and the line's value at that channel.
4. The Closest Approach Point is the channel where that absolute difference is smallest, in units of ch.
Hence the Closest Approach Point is 196.0 ch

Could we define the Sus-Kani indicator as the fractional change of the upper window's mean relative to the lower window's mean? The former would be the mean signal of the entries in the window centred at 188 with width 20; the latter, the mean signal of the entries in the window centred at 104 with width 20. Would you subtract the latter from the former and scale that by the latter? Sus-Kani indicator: 0.06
